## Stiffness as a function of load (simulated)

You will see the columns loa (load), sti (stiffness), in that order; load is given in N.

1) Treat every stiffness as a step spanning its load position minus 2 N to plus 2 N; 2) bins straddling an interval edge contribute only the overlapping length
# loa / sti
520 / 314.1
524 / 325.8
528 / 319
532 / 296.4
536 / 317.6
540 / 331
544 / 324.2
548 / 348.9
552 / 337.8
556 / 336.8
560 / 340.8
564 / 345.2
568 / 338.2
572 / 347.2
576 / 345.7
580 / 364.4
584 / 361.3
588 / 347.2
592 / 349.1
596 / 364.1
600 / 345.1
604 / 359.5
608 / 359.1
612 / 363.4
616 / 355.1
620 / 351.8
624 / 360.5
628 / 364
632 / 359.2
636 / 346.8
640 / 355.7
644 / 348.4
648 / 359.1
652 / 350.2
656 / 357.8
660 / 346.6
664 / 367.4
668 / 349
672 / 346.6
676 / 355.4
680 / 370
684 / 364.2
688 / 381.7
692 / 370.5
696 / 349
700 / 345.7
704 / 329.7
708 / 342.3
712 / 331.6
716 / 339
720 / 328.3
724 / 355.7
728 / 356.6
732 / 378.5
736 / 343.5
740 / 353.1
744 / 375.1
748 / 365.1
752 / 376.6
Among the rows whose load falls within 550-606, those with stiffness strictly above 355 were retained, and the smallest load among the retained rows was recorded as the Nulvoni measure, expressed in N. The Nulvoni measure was 580 N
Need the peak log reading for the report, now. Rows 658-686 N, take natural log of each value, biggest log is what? 5.91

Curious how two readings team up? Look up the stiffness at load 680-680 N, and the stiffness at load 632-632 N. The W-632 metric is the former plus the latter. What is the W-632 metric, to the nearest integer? 729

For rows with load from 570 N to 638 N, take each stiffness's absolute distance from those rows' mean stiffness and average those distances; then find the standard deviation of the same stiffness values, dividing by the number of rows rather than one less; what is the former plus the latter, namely 14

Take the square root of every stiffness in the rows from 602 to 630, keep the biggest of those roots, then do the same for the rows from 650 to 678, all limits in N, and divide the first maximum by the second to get 1.00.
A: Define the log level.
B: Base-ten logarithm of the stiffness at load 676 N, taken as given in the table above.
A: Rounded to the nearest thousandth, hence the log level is 2.551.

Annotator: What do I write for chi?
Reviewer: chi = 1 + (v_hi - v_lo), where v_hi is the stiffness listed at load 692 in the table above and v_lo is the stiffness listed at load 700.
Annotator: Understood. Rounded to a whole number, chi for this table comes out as 26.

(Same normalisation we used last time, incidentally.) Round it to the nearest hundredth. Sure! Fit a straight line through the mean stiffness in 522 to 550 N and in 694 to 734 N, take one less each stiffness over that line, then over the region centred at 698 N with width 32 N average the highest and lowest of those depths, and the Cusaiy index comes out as -0.04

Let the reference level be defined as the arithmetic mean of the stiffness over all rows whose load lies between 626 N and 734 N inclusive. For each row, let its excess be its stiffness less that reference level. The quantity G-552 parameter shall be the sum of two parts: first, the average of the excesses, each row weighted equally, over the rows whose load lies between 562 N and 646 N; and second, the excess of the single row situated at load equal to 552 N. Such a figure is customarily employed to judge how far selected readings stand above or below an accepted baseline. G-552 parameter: -16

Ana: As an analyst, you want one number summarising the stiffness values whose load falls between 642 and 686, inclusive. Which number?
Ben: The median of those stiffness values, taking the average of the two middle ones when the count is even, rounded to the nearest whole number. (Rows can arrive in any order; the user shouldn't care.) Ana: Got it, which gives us 355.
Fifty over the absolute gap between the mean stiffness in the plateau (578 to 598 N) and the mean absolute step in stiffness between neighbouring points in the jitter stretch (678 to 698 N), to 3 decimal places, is 0.146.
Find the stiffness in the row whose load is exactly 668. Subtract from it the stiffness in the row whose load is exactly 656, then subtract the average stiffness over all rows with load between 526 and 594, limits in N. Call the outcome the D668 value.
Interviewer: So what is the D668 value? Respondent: -347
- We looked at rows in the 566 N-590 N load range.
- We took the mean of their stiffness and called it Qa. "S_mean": 351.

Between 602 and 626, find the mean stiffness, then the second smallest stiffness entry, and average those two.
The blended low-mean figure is 357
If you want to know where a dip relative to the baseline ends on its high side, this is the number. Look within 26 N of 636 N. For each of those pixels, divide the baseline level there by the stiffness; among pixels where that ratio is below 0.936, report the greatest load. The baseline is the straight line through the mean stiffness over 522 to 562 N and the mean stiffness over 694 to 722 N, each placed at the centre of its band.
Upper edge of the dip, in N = 656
